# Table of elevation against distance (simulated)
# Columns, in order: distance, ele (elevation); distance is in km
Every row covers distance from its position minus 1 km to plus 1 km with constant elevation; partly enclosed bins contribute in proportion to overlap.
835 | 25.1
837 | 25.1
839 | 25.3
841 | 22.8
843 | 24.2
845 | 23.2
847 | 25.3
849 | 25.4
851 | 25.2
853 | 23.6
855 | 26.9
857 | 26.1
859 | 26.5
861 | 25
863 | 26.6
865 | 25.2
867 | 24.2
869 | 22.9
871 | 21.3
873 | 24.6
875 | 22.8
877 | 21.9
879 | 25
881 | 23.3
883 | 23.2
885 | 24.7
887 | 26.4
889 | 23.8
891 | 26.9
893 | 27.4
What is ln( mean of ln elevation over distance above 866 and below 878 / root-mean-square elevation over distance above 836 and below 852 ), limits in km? -2.06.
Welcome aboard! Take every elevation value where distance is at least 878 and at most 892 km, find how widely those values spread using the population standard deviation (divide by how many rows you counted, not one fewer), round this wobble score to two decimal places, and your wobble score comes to 1.35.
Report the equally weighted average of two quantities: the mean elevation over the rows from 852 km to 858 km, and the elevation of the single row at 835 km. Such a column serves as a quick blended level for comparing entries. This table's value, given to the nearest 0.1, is 25.3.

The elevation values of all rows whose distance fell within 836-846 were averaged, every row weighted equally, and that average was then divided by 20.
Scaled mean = 1.206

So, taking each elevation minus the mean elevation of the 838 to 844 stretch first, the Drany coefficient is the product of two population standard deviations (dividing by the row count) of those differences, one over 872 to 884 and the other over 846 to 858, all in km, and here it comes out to 1.05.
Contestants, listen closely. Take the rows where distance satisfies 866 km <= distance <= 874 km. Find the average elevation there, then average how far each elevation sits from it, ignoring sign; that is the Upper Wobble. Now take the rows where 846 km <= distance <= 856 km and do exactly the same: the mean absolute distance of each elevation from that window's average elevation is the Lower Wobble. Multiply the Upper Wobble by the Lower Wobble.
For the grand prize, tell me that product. 0.81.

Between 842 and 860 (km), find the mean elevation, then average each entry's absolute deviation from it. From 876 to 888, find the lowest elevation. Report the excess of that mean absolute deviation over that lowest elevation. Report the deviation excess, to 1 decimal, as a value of -20.9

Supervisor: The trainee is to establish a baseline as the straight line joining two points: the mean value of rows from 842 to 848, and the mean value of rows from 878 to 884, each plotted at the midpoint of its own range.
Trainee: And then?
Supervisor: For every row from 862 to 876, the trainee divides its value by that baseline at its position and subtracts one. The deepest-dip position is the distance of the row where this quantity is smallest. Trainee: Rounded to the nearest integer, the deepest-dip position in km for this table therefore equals 871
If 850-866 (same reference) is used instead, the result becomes 853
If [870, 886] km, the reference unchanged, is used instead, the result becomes 871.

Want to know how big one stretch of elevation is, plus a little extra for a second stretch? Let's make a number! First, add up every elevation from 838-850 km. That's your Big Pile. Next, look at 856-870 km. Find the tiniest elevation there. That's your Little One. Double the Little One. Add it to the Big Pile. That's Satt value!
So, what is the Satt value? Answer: 192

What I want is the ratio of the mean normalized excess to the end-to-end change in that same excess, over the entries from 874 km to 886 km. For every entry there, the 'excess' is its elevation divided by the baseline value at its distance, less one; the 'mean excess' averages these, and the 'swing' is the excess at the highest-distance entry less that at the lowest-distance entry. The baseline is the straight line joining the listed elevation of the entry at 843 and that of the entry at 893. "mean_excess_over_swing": -2.3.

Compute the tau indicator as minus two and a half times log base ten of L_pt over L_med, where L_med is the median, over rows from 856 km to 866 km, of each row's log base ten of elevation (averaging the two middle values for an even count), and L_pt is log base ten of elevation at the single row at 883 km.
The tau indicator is 0.040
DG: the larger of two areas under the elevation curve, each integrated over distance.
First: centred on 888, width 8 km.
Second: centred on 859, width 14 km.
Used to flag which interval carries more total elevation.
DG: 360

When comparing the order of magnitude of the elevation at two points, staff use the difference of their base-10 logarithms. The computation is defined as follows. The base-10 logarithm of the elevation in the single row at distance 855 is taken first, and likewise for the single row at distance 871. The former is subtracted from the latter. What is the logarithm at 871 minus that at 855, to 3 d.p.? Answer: -0.101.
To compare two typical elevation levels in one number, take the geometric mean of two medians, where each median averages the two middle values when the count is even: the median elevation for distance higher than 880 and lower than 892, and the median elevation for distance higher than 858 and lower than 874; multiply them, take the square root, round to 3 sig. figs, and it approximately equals 24.5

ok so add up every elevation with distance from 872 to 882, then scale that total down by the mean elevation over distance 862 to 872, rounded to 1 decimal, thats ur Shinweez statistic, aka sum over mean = 4.9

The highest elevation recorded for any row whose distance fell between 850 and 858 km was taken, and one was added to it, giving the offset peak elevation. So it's 27.9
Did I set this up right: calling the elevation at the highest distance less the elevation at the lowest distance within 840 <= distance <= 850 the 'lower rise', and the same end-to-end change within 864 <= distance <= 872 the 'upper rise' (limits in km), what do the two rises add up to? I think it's -1.3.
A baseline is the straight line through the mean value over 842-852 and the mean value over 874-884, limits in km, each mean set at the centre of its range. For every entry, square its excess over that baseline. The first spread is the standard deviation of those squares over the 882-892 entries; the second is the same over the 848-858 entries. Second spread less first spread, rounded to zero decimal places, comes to -5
